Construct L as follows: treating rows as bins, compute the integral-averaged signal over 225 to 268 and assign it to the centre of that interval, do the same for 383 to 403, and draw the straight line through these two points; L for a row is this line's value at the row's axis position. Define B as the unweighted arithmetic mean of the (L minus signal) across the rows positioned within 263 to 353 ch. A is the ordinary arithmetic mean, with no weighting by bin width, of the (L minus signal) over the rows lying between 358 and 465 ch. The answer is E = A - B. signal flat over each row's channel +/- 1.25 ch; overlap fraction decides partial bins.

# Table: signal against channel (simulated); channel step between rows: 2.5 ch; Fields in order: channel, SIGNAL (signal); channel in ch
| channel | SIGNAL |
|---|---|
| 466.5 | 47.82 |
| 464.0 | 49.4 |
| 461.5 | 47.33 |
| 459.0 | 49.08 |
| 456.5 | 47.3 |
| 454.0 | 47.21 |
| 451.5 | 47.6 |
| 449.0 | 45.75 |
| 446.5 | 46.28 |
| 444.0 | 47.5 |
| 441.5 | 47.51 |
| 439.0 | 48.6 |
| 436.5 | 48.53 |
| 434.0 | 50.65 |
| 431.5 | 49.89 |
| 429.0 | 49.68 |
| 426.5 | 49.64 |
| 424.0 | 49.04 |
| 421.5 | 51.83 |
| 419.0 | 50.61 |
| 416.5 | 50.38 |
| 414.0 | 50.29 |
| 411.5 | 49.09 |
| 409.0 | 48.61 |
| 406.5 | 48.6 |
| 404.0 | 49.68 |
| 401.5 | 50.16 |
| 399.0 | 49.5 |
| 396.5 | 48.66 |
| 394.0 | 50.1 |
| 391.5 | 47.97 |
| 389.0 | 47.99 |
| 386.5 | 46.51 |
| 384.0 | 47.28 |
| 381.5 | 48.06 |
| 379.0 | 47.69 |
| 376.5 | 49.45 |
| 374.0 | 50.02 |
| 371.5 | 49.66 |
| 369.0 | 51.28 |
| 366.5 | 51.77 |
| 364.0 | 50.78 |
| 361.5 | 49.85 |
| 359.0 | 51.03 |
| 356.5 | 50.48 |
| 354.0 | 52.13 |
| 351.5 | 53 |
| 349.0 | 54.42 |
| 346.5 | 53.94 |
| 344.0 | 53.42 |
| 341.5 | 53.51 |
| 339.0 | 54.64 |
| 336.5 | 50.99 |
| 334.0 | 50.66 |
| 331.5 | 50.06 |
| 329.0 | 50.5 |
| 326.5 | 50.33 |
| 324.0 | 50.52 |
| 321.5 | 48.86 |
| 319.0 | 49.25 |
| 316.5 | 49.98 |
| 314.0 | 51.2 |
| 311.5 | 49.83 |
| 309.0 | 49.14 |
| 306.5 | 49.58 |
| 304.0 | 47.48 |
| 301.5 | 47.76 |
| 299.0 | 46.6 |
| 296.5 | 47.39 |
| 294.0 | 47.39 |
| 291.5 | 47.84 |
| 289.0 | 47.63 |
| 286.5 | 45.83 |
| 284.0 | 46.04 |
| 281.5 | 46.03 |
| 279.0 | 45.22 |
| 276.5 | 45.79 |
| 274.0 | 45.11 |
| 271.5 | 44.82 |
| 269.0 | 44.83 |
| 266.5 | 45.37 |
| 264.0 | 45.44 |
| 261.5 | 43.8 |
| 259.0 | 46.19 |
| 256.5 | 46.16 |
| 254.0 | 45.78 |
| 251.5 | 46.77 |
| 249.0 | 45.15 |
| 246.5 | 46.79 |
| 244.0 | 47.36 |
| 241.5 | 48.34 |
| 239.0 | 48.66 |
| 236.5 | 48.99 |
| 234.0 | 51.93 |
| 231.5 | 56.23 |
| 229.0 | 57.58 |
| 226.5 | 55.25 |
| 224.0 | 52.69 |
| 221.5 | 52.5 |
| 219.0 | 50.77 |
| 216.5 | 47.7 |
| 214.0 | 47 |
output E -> 0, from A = 0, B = -0.3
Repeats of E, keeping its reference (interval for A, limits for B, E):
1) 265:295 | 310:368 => 5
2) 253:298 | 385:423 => 3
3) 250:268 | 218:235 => 8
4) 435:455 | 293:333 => 2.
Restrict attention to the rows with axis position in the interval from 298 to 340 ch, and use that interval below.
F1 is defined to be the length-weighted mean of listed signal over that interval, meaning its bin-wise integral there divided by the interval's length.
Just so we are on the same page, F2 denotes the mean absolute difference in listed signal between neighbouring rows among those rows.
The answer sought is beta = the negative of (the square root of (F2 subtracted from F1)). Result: -6.99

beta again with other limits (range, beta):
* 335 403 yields -7.04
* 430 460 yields -6.86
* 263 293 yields -6.74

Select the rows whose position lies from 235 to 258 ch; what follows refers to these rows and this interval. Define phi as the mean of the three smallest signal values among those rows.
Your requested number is 46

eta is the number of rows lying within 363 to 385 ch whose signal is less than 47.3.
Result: 1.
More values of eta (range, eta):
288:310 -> 1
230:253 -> 3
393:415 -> 0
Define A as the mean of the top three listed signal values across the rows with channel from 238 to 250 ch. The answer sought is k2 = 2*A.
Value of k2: 96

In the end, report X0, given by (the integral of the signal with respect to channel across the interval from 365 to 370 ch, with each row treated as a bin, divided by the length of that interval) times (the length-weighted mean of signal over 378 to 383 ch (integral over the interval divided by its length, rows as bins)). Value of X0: 2465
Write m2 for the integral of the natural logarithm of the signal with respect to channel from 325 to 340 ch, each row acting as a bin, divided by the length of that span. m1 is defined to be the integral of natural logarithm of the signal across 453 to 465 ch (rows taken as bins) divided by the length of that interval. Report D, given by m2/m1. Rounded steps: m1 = 3.87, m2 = 3.93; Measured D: 1.016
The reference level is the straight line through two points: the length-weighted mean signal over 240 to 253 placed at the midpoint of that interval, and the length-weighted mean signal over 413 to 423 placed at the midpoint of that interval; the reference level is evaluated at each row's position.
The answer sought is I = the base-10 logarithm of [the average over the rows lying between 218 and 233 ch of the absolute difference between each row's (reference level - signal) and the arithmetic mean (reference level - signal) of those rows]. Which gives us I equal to 0.32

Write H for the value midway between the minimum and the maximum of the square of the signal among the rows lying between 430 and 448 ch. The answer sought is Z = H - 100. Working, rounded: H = 2354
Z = 2254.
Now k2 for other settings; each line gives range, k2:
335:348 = 108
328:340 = 104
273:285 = 92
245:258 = 93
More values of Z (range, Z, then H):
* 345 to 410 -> 2462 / 2562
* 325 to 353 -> 2646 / 2746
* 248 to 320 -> 2170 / 2270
